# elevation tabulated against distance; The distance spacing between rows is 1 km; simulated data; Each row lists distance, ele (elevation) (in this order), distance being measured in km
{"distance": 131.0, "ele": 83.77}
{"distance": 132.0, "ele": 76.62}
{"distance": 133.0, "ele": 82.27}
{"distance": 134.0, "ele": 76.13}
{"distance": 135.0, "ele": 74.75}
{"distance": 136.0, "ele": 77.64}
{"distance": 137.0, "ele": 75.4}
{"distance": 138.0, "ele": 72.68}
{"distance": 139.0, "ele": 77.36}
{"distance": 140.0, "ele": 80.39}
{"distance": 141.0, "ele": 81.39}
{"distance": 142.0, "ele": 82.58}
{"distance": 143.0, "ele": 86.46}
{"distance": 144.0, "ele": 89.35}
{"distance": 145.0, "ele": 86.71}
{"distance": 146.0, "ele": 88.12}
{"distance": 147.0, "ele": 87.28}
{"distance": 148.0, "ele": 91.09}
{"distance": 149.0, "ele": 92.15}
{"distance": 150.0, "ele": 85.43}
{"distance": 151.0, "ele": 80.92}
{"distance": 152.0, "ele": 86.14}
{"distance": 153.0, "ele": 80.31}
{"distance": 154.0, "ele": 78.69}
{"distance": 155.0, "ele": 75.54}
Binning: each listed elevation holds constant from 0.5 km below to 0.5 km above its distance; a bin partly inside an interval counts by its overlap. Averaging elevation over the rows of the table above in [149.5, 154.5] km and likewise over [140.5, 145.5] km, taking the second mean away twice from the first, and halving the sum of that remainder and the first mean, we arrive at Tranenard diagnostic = -3.0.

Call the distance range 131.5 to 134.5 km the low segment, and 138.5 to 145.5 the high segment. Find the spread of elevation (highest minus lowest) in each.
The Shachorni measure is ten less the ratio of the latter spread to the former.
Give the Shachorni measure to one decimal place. 8.0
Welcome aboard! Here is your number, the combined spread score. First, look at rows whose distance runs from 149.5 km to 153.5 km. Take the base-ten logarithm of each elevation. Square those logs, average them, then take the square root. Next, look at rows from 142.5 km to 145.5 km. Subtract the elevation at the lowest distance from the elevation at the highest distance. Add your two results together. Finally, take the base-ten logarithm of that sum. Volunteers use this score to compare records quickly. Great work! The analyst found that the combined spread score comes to 0.34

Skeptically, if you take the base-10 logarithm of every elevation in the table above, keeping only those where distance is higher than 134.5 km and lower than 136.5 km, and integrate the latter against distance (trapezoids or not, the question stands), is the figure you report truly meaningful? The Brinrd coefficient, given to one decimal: 3.8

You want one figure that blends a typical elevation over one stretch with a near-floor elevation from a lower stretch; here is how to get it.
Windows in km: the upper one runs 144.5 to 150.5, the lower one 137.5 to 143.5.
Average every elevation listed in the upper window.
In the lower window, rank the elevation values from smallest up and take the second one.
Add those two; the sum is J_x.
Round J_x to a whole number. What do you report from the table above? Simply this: 166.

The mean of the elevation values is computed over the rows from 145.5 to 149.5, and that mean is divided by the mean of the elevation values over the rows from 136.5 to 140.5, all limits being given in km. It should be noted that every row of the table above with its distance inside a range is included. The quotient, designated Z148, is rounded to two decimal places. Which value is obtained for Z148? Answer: 1.17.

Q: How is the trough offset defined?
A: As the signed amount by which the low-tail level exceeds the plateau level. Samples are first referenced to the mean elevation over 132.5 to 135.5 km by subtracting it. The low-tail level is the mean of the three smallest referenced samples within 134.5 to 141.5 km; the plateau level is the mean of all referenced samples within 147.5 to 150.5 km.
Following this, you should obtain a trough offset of -15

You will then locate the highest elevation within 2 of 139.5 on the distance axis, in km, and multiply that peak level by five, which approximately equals 407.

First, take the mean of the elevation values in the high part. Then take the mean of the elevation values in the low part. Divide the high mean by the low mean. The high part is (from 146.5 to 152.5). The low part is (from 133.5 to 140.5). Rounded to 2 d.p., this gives 1.14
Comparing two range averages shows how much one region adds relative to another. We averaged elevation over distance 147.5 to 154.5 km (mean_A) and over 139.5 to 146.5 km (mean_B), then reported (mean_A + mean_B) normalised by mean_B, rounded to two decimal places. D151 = 2.00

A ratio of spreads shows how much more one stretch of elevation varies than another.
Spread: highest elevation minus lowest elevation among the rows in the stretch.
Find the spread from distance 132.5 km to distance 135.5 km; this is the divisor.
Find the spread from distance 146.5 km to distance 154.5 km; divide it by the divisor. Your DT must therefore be 1.8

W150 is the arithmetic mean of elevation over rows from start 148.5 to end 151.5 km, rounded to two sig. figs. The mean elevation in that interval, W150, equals 86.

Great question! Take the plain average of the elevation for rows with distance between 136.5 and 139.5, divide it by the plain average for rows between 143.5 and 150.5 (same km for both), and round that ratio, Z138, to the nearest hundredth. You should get 0.85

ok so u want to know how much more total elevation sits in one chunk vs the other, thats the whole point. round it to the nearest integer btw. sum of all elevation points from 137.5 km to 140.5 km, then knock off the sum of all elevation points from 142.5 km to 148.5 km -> -299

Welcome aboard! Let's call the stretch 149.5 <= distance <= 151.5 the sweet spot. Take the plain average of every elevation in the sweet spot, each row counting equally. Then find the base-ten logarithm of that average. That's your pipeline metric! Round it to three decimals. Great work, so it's 1.920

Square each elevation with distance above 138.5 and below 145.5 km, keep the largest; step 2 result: 7983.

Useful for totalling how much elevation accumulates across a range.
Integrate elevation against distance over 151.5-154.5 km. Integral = 245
